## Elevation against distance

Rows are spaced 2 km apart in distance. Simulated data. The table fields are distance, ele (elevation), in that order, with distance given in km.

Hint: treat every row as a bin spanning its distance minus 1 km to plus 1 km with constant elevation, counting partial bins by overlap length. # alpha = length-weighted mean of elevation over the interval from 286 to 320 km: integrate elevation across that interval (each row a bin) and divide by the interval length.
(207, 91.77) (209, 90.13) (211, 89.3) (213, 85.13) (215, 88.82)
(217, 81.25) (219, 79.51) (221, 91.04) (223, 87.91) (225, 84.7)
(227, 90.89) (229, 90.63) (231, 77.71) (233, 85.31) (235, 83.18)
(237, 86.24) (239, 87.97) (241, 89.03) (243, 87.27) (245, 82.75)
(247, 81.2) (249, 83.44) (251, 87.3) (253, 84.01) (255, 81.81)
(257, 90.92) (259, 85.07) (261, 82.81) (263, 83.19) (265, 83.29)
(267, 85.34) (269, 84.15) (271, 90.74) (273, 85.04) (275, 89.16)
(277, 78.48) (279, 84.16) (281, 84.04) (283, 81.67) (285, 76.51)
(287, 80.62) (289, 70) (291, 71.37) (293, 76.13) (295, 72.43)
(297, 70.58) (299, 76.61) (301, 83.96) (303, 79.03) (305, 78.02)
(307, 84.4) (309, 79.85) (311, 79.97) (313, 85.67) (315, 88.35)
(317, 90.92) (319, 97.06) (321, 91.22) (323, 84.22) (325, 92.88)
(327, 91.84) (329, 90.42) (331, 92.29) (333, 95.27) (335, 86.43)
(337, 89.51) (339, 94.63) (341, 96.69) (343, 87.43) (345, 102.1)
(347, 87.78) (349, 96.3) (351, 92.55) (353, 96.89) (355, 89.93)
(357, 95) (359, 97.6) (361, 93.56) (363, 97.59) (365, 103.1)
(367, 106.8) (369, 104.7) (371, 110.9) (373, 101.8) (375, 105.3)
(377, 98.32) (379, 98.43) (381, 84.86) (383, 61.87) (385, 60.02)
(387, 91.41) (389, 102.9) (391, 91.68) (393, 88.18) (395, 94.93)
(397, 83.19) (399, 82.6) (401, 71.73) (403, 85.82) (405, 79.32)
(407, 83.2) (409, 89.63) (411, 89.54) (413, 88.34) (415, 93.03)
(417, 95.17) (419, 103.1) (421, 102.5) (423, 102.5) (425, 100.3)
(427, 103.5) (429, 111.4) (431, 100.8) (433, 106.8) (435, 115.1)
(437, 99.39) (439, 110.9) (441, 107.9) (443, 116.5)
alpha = 80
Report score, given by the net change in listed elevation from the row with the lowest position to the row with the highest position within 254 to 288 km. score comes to -1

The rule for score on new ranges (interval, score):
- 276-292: -7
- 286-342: 16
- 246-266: 2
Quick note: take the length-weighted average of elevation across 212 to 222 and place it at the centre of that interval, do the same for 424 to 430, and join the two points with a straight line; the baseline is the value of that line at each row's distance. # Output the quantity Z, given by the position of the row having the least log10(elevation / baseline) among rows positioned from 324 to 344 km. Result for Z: 335 km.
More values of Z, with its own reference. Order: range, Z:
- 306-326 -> 311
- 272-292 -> 289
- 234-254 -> 247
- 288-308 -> 289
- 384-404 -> 385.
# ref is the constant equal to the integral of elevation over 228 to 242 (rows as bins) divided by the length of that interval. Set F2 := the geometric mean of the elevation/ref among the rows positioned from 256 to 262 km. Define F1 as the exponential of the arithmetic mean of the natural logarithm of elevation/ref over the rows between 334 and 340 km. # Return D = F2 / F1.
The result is 0.96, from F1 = 1.051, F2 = 1.006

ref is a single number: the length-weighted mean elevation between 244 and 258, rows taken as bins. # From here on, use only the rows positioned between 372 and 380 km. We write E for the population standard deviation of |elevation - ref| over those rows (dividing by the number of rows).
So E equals 2.9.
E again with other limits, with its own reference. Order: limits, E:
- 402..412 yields 1.9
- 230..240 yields 2.2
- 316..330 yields 3.4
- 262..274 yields 2.0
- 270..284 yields 2.5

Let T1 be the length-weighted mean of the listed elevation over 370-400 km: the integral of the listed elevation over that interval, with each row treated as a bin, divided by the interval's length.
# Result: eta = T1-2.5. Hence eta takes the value 88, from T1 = 90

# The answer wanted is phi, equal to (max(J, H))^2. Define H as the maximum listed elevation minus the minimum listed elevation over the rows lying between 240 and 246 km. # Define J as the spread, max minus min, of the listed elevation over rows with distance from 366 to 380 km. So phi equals 158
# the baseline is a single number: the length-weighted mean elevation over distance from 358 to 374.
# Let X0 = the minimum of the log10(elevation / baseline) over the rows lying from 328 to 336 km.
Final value -0.07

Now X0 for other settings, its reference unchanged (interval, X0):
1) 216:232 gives -0.12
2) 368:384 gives -0.22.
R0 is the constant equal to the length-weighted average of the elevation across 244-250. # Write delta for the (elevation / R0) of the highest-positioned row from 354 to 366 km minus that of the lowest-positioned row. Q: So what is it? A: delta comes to 0.16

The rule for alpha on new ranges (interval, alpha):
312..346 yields 92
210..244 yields 86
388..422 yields 90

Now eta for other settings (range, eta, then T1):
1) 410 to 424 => 94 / 96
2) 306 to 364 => 89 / 91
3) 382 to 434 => 88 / 91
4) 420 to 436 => 103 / 105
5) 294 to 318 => 78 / 81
